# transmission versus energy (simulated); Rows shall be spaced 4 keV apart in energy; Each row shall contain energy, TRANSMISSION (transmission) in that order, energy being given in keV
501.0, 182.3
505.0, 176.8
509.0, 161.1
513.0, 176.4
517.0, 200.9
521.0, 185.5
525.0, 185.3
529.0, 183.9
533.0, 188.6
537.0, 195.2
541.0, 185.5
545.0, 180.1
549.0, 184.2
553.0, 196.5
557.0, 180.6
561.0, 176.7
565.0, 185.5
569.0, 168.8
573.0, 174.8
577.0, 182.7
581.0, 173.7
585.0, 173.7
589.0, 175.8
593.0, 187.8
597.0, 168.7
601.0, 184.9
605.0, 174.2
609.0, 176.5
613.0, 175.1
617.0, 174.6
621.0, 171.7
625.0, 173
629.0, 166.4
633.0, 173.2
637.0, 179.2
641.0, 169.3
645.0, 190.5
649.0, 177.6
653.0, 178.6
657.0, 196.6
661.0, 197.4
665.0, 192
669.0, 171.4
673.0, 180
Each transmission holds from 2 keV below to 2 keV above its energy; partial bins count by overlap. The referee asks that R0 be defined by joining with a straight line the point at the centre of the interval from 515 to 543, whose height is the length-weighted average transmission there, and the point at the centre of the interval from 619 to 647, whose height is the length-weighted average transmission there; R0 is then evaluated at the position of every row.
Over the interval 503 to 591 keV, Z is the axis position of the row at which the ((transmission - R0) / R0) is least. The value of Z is 509.0 keV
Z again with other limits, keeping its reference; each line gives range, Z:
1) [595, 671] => 597.0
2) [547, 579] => 569.0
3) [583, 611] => 597.0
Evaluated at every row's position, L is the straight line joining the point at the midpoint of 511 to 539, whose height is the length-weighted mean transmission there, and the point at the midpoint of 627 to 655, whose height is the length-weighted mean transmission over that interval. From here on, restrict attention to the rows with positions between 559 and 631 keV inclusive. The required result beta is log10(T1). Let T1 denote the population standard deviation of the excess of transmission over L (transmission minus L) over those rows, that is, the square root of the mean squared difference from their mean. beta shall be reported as 0.73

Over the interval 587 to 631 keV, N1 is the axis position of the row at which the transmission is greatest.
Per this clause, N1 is 593.0 keV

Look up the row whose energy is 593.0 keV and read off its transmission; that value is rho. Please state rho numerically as 187.8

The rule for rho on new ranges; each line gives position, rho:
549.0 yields 184.2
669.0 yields 171.4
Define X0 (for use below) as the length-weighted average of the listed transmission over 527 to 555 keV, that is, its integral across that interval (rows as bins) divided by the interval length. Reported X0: 188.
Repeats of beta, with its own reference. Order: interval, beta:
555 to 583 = 0.71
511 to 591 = 0.85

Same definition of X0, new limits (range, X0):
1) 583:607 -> 178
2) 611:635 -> 172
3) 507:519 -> 179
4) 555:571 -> 178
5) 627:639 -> 173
